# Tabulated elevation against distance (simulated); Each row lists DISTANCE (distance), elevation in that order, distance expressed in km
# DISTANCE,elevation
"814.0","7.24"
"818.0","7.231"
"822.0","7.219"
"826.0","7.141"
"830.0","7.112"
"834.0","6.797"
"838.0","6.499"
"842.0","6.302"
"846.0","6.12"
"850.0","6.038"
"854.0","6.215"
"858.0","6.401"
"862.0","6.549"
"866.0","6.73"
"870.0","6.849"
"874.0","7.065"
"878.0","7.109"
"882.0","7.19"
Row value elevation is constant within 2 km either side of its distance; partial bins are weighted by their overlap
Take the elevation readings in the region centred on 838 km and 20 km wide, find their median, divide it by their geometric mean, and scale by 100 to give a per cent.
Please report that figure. 99.1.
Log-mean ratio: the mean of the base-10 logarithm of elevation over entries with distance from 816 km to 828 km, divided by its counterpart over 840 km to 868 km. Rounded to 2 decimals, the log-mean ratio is 1.07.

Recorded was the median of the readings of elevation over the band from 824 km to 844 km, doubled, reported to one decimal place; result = 13.6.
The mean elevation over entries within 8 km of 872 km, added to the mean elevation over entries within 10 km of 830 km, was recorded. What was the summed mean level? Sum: 13.9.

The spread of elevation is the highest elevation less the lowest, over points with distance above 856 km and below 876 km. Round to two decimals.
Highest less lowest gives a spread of 0.66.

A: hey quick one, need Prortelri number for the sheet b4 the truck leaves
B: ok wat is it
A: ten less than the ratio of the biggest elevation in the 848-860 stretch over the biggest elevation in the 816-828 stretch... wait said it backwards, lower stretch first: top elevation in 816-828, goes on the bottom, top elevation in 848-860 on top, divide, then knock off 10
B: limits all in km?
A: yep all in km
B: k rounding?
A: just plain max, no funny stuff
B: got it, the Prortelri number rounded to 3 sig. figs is -9.11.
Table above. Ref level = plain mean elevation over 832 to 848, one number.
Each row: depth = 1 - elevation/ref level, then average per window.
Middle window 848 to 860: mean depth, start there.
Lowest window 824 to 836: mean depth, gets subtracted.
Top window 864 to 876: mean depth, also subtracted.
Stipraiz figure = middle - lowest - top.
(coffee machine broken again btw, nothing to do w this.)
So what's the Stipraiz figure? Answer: 0.19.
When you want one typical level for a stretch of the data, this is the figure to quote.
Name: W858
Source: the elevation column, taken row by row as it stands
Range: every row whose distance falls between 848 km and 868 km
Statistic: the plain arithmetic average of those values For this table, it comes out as 6.4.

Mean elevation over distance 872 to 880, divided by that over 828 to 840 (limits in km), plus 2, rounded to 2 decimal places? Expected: 3.04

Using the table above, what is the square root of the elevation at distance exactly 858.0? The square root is 2.53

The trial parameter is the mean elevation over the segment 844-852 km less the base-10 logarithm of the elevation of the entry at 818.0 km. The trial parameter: 5.2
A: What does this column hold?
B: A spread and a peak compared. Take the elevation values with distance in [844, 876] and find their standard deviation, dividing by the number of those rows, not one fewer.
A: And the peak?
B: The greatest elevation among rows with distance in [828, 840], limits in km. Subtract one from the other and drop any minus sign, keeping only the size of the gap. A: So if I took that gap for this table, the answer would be 6.77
